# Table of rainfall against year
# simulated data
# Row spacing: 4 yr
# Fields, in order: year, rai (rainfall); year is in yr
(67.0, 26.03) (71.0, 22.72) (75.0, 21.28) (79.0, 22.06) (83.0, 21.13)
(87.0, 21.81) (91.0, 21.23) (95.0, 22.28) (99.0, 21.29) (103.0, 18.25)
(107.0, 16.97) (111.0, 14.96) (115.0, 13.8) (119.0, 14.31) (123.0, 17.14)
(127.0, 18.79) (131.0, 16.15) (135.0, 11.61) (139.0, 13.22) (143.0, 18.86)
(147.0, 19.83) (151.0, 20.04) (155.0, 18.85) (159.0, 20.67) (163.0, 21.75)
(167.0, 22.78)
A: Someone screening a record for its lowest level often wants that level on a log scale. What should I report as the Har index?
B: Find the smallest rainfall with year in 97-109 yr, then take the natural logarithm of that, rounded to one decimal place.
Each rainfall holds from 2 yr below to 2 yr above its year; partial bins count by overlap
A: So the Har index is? 2.8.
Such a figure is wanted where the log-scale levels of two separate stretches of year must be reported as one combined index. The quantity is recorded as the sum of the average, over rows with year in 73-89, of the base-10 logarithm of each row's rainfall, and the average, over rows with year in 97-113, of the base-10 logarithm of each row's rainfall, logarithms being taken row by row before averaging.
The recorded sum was 2.58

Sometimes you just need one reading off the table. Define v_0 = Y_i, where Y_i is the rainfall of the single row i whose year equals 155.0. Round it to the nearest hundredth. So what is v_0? 18.85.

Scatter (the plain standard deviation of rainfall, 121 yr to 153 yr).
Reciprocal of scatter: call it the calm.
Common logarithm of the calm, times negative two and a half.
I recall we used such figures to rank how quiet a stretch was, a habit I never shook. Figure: 1.2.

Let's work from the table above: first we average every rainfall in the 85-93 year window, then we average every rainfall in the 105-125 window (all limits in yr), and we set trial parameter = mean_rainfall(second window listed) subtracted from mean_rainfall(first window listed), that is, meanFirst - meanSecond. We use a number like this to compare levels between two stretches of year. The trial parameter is 6.1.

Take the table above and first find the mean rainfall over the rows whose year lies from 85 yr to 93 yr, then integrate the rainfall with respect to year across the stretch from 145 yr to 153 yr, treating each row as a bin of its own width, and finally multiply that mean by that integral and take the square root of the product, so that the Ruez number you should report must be 59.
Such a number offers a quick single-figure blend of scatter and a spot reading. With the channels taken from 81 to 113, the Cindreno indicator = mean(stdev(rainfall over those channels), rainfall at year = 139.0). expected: 7.9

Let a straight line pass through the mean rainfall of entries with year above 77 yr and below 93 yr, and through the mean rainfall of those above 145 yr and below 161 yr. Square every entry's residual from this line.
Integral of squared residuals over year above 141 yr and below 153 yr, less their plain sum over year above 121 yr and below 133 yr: -27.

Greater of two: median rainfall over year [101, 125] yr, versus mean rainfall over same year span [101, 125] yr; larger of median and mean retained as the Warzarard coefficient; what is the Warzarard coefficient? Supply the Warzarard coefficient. 16.0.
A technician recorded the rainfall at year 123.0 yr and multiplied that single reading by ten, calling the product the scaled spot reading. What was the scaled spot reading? 171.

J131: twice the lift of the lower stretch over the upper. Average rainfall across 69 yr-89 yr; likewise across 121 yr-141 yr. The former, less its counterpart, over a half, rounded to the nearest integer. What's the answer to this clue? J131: 13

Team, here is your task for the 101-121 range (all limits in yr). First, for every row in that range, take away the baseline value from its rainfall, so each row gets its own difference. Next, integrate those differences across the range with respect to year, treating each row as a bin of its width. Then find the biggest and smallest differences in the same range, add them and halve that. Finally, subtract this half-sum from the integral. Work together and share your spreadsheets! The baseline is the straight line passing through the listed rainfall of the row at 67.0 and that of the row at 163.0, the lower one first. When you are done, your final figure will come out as -160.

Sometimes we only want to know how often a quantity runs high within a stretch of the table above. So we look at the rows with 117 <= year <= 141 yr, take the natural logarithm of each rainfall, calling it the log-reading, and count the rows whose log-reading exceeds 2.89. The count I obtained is 1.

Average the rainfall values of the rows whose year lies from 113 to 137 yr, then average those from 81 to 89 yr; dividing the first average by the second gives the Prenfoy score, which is 0.71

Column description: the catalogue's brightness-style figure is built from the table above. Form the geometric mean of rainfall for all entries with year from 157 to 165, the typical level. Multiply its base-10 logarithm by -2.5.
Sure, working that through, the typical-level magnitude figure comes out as -3.3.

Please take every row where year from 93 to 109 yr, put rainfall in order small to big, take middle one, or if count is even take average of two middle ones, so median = 20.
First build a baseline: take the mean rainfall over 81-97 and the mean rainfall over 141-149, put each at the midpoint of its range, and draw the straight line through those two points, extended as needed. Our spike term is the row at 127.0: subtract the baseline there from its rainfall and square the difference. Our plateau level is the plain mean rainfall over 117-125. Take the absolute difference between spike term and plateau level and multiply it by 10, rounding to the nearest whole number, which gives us 141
